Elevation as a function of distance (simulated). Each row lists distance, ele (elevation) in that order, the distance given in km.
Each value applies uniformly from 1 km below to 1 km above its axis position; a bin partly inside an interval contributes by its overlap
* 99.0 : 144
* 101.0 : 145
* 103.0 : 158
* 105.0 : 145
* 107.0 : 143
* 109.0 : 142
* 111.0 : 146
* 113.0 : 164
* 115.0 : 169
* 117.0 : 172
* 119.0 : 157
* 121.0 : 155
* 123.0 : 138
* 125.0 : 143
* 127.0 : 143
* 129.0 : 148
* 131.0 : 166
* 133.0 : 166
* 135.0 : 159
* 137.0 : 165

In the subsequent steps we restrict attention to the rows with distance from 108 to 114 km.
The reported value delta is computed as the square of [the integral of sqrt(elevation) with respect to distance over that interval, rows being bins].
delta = 5419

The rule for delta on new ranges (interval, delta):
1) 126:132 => 5478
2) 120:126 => 5229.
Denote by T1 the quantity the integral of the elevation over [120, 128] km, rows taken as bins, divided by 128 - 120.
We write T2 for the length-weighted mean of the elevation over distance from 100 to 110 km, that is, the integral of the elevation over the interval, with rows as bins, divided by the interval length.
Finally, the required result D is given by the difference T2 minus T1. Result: 2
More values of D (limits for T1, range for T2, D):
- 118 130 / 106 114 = 1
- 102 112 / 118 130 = 1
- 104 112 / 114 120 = 22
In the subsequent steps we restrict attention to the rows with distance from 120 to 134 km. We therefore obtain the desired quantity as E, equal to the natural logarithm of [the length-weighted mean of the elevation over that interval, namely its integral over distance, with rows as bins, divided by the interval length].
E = 5.02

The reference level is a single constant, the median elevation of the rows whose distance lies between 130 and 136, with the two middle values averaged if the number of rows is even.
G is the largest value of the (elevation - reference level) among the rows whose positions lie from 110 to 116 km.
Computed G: 3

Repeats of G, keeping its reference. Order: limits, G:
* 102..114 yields -2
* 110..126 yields 6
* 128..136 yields 0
